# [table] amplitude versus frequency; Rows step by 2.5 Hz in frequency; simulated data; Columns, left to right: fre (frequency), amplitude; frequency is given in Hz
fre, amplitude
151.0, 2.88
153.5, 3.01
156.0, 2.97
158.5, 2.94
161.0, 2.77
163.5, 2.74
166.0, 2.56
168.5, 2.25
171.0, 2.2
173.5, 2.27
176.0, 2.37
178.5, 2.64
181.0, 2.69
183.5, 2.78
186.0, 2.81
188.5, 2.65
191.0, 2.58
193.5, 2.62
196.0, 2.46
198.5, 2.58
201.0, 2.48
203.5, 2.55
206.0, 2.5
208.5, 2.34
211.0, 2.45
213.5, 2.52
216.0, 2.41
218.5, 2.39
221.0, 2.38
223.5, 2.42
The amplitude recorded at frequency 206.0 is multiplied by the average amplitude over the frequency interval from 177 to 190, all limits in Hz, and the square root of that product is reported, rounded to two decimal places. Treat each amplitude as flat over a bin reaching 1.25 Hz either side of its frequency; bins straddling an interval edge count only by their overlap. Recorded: 2.60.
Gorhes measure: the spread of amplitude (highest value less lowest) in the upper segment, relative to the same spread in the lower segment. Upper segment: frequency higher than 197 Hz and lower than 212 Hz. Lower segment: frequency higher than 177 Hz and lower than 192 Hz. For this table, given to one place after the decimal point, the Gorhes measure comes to 1.0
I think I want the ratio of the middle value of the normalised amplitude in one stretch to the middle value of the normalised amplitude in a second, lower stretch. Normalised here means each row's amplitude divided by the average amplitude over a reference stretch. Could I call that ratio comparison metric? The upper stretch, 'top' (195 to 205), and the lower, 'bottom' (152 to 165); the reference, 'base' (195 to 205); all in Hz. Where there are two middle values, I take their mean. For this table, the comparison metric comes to 0.86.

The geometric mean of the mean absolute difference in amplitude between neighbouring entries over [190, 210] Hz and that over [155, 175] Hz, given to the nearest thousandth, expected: 0.110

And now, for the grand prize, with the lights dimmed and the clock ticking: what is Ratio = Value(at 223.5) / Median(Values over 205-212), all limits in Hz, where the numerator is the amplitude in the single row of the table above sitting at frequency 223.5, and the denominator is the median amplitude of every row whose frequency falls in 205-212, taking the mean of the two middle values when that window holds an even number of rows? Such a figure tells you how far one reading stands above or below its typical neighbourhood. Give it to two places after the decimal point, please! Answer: 0.99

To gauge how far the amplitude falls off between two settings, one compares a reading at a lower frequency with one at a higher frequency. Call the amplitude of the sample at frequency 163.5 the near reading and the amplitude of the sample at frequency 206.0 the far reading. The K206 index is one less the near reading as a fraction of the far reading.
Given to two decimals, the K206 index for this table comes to -0.10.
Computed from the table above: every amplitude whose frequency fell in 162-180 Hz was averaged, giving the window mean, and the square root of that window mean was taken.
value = 1.56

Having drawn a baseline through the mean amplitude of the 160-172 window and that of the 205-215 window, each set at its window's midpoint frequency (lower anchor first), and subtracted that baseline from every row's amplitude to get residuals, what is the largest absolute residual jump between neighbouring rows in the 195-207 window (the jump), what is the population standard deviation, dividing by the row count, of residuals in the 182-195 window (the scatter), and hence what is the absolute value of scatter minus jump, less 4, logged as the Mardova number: -3.964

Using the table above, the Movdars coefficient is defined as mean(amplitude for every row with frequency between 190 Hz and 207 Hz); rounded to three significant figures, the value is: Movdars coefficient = 2.54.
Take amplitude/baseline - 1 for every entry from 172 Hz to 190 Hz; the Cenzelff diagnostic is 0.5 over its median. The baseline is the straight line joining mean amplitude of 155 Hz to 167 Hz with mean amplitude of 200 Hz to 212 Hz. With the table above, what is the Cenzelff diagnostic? 32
